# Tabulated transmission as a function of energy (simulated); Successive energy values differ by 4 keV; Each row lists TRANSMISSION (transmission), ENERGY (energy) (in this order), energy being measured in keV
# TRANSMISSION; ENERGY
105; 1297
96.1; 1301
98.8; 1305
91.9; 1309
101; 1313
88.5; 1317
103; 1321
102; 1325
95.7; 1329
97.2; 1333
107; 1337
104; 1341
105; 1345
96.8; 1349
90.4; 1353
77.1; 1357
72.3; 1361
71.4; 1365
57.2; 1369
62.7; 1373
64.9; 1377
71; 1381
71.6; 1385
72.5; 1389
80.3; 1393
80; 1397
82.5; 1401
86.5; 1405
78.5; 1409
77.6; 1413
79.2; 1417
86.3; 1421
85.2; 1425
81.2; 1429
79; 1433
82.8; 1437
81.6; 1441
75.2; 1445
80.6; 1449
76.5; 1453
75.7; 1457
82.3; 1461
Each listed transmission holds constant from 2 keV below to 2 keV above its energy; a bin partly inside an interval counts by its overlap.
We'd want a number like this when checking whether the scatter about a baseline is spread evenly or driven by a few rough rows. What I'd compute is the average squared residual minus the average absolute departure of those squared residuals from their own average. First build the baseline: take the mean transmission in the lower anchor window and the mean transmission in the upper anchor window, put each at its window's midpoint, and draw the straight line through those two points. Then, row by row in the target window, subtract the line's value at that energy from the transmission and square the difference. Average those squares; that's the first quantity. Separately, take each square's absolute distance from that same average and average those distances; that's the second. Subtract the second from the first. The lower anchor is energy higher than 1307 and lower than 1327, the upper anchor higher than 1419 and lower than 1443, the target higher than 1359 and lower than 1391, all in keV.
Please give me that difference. 277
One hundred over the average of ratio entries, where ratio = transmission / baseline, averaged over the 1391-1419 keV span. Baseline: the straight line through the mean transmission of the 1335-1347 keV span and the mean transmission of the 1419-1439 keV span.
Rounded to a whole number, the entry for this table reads 110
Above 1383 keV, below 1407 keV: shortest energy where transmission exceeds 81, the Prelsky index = 1401 keV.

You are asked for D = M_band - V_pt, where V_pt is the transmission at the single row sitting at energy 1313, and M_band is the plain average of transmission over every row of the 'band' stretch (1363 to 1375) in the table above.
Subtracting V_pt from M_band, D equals -37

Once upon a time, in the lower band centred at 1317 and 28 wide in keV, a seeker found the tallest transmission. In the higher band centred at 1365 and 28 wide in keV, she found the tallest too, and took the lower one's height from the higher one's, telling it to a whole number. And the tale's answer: -13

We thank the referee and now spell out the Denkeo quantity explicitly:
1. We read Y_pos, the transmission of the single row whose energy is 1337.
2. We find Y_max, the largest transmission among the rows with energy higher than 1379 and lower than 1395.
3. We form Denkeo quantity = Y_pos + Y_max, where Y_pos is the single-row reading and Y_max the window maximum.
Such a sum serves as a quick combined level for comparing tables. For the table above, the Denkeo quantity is 187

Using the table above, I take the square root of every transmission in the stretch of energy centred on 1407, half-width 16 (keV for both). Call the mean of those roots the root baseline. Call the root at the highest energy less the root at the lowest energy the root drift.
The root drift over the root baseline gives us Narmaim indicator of 0.036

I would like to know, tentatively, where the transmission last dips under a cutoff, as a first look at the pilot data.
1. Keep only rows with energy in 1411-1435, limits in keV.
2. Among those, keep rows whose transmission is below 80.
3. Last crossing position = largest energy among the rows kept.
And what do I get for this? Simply 1433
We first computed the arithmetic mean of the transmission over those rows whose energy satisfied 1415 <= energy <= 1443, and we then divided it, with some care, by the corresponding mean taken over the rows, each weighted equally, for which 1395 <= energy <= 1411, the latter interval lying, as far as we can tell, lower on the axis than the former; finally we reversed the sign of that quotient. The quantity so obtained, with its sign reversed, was -1.00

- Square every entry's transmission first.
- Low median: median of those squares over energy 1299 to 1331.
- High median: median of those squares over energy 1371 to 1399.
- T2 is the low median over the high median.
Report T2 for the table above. 1.9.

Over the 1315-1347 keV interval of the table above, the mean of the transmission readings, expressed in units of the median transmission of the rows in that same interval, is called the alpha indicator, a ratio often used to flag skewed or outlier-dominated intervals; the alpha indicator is 0.98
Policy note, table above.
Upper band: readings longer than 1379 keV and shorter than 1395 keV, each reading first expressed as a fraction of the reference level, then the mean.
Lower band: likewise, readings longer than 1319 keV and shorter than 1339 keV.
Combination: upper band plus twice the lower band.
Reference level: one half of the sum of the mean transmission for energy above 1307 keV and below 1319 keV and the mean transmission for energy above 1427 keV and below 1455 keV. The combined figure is 3.2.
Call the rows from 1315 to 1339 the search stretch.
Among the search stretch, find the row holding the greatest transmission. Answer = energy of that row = 1337 keV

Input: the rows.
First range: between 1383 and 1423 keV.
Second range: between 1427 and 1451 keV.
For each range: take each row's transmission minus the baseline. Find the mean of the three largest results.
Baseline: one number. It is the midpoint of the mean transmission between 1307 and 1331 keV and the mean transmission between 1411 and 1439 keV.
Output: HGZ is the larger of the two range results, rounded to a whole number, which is -4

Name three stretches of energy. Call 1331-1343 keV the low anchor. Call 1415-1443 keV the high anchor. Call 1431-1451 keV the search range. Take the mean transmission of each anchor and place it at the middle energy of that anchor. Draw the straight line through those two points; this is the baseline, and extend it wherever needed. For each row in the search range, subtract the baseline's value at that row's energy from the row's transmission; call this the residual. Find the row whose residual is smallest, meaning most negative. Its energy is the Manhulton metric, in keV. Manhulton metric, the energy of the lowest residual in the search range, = 1445 keV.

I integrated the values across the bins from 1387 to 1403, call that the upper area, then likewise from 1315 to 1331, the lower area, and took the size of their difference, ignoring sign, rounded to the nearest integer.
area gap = 296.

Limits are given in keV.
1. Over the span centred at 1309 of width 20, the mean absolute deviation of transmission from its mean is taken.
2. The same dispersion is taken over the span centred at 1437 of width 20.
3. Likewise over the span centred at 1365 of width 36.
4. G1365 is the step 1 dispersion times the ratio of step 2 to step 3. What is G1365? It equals 0.97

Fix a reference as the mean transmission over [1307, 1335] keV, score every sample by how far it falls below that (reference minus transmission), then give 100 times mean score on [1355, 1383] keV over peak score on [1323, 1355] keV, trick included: 436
